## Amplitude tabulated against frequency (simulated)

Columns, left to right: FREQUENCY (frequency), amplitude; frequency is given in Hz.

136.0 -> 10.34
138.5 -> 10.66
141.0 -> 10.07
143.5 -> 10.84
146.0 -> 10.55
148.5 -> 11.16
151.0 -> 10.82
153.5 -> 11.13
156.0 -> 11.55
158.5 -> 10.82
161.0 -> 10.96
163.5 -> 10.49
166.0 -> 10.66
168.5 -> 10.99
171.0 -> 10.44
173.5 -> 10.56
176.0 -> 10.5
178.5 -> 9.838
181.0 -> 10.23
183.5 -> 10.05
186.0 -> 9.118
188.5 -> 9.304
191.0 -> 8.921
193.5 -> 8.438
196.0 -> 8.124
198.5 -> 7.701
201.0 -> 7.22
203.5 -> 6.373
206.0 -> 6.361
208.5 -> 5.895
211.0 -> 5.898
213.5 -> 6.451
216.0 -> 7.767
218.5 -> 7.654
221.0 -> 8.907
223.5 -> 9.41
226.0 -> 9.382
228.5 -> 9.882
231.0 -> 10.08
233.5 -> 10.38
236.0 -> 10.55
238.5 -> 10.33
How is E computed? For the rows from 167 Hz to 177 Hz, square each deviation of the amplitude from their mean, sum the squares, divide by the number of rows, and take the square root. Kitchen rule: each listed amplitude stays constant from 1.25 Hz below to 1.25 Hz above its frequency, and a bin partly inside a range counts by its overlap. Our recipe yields 0.22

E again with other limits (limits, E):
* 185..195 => 0.32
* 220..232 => 0.41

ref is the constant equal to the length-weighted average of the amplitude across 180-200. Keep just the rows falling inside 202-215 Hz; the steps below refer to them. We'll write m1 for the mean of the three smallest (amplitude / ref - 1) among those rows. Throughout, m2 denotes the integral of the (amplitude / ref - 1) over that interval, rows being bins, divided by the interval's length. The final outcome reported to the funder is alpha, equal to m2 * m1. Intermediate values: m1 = -0.32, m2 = -0.30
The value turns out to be 0.10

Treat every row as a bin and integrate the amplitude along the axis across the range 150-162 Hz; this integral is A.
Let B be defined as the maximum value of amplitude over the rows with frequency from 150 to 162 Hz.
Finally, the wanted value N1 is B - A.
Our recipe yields -121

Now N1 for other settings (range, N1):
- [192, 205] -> -90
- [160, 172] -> -118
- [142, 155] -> -130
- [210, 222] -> -79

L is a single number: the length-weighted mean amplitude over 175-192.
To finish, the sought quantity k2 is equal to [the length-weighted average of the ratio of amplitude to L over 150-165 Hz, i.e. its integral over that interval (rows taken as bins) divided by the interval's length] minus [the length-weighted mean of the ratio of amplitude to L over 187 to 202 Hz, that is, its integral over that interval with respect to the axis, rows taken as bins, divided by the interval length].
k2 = 0.27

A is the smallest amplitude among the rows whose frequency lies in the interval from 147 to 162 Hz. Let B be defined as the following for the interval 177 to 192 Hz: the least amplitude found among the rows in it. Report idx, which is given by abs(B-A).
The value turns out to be 1.9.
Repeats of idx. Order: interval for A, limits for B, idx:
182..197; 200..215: 2.2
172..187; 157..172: 1.3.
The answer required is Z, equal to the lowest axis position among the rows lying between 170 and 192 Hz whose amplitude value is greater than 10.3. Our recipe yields 171.0 Hz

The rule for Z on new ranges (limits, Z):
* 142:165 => 143.5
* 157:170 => 158.5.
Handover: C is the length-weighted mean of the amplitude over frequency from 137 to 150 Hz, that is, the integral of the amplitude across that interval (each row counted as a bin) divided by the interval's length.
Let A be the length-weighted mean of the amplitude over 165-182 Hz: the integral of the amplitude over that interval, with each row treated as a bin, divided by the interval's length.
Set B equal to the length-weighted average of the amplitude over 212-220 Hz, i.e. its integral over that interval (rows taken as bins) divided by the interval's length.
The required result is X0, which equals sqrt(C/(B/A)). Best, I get 3.9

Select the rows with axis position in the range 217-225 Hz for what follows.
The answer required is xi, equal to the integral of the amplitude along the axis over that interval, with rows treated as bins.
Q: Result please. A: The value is 69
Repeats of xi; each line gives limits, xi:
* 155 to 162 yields 78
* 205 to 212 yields 42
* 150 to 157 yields 78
